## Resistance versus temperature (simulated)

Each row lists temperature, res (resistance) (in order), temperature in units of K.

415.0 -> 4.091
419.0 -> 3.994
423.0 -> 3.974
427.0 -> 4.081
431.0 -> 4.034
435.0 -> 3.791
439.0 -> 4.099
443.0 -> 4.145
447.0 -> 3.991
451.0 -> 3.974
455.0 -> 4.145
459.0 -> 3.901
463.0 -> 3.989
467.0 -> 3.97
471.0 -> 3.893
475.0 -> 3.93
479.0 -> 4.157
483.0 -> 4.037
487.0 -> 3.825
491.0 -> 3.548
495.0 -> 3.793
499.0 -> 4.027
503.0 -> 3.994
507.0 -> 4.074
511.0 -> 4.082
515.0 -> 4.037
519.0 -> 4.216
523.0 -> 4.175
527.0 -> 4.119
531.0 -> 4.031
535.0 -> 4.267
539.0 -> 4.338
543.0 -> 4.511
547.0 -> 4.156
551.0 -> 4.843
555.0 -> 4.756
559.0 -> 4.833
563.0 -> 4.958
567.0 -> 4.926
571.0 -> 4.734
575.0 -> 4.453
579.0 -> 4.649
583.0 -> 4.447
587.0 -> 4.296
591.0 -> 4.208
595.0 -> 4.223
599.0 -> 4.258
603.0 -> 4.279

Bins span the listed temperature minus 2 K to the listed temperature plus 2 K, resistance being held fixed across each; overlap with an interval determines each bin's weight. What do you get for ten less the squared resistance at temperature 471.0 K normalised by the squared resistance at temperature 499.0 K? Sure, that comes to 9.07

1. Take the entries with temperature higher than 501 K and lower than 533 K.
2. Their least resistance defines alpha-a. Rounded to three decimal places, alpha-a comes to 3.994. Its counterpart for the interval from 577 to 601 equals 4.208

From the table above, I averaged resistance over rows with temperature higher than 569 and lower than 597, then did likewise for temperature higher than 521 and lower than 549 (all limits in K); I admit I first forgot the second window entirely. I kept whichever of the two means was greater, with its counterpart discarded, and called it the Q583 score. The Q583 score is 4.43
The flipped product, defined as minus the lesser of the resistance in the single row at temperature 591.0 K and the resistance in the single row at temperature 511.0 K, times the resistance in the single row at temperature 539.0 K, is -17.7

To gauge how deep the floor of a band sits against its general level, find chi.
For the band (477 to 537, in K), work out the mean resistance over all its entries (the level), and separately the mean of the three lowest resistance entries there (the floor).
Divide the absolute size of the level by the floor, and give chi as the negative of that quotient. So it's -1.08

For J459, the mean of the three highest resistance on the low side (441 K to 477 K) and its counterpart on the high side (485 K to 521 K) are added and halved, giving 4.11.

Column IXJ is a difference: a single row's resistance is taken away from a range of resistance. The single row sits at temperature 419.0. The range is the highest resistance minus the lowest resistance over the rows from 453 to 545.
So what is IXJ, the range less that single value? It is -3.0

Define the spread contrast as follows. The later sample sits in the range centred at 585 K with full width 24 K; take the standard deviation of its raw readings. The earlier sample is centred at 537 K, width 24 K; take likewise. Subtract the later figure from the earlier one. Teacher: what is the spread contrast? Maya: 0.003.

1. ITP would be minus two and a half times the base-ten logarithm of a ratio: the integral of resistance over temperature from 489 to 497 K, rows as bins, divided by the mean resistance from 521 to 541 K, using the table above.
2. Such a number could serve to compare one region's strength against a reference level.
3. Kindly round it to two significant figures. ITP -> -2.1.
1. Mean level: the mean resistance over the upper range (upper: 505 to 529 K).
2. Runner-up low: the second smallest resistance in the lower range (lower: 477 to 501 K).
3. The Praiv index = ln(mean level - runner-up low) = -1.1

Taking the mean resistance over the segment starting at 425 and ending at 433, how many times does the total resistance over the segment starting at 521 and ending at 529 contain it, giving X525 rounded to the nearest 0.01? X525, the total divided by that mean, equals 2.04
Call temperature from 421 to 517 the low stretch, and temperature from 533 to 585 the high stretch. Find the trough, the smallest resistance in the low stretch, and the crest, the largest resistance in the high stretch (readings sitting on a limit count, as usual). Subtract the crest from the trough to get -1.4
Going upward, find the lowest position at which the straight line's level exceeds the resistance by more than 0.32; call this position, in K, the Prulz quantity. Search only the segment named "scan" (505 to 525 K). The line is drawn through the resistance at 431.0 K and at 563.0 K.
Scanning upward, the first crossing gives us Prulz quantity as 507.0 K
